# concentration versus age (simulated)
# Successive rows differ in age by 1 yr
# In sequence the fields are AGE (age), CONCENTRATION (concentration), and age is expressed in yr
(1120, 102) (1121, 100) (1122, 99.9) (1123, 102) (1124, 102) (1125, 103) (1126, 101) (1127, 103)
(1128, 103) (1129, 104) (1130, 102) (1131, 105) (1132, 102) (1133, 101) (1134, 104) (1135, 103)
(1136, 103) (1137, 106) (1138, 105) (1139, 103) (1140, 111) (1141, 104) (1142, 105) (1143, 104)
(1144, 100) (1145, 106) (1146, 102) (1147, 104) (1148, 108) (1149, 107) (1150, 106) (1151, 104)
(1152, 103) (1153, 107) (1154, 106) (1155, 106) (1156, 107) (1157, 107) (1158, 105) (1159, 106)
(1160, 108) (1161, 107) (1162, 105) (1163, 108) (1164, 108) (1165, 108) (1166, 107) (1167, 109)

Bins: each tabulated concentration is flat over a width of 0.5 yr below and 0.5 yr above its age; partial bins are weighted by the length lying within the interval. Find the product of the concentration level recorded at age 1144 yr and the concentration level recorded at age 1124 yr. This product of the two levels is 10200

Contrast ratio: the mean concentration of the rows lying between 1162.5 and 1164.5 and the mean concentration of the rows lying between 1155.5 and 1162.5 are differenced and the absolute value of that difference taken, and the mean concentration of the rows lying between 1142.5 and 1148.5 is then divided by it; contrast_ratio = 66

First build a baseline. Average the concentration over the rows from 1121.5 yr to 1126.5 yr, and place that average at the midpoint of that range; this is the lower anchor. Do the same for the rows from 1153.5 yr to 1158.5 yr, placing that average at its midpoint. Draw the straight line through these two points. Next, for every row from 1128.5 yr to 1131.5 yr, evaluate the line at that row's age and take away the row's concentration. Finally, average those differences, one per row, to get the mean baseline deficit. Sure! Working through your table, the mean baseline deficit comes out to -1.2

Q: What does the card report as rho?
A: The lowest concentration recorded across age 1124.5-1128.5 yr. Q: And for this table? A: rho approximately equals 101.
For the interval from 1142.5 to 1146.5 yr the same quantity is 100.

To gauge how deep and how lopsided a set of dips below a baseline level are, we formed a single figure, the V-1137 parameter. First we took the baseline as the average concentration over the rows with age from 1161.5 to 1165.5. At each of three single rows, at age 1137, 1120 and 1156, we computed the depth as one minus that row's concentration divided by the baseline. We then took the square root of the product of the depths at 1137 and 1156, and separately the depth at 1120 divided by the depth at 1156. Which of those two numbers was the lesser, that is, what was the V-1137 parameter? 0.0052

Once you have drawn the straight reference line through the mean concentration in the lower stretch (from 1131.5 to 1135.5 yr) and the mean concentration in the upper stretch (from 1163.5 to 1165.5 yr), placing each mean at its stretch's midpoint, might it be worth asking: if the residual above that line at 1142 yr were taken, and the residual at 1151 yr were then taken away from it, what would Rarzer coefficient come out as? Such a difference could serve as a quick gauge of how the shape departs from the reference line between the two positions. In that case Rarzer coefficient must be 2.6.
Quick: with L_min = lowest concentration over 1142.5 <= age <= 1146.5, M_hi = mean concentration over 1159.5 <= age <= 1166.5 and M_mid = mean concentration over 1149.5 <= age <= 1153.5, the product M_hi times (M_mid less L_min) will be 536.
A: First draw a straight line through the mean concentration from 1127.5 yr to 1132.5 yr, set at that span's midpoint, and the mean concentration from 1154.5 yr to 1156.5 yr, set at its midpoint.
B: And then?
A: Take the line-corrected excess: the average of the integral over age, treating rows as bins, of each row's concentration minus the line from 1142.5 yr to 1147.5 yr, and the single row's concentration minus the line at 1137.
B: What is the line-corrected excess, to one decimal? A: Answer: -3.9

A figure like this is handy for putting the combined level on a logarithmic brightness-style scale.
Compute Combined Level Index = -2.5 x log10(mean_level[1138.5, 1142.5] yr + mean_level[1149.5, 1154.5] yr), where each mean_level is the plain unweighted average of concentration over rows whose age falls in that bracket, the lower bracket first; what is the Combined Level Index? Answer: -5.81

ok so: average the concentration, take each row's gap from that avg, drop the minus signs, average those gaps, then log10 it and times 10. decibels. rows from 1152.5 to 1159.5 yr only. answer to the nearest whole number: -2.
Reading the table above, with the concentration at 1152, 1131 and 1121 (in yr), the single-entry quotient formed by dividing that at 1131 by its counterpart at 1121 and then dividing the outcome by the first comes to 0.0102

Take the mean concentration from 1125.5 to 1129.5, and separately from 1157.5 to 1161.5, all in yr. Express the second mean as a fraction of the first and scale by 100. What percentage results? 103.6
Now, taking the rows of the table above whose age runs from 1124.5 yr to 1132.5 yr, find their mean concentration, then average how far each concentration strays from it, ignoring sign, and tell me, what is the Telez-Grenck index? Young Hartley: 0.91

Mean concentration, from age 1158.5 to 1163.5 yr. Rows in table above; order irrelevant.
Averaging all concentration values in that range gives 107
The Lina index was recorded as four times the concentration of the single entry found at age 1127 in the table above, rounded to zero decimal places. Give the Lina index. 412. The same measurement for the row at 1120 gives 408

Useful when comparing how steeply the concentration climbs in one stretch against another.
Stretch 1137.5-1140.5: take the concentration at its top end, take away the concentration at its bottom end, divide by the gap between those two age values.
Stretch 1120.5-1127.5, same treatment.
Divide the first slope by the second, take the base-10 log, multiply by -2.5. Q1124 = -1.9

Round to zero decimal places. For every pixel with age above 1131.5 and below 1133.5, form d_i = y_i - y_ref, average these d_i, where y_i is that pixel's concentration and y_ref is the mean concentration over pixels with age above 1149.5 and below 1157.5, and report -4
